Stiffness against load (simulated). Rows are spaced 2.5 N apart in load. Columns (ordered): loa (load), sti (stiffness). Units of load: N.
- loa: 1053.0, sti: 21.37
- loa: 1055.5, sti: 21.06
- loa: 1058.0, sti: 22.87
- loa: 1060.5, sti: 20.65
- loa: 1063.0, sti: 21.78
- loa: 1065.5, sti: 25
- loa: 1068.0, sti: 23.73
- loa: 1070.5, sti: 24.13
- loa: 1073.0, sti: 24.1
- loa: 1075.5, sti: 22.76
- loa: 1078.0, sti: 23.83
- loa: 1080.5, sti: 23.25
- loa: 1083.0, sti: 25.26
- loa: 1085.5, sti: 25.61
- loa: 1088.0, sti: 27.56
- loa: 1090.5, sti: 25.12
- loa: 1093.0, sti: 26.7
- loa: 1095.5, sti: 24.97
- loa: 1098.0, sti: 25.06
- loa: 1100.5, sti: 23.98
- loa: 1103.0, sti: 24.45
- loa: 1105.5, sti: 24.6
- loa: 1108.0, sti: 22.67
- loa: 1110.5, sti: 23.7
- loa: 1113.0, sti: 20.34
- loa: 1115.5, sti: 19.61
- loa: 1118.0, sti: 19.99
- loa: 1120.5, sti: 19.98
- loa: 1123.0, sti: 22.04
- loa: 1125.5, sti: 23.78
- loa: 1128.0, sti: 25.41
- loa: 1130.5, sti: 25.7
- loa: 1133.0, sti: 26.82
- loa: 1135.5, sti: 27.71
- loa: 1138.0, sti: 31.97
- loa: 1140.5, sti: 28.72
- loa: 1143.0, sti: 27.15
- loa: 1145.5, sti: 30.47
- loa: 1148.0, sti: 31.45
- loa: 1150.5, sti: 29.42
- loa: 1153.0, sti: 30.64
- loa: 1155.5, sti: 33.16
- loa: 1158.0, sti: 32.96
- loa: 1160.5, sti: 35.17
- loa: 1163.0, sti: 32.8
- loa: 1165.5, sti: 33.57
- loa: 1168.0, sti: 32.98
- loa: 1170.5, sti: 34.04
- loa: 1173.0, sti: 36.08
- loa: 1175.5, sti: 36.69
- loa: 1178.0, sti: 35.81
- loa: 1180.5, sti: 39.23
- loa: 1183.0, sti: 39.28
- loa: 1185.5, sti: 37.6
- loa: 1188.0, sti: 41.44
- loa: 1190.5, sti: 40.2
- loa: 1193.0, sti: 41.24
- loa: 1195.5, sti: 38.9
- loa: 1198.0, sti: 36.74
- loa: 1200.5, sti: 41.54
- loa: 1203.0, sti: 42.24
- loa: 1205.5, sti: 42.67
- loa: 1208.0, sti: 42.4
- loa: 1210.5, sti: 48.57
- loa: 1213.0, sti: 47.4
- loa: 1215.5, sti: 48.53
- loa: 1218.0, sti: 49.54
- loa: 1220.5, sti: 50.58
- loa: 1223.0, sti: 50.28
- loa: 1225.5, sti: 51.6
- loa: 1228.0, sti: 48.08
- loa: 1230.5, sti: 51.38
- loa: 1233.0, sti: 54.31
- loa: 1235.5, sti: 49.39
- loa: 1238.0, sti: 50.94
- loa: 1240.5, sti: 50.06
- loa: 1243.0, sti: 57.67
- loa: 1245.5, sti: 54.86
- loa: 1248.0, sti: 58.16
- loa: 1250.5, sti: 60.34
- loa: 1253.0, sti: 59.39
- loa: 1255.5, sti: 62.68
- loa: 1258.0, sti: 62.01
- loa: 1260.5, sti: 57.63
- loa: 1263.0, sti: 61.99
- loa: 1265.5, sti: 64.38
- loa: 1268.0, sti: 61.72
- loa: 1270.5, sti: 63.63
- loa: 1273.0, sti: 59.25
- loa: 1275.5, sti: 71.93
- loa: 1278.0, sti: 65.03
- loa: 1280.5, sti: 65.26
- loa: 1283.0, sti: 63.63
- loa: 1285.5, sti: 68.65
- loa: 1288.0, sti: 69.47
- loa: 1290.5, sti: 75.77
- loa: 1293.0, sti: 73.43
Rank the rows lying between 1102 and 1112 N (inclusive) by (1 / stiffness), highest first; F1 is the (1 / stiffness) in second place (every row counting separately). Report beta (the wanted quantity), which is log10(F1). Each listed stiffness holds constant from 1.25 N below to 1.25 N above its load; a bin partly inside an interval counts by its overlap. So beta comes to -1.4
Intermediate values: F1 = 0.042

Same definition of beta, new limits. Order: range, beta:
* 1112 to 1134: -1.3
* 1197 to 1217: -1.6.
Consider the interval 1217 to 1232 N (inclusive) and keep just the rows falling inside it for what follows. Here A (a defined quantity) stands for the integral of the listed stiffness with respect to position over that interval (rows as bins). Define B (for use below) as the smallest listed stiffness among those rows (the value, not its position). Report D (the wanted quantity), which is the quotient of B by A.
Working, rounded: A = 755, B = 48.08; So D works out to 0.0637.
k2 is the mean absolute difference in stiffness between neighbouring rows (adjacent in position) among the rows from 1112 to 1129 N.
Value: 1.1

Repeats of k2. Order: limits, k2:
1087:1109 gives 1.2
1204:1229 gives 1.8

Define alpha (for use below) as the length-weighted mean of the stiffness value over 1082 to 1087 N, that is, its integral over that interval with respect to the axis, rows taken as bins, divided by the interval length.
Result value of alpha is 26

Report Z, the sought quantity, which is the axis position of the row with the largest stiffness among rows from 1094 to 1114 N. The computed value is 1098.0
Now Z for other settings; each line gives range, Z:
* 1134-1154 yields 1138.0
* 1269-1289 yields 1275.5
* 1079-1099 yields 1088.0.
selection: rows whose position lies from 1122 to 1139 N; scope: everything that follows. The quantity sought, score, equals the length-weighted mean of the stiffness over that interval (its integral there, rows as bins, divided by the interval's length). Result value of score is 26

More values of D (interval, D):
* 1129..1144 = 0.0612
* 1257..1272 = 0.0621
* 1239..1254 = 0.0590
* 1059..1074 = 0.0593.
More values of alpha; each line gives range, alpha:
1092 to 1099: 26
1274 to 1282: 67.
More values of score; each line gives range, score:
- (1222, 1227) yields 51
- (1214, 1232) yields 50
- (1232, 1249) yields 54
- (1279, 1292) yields 69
